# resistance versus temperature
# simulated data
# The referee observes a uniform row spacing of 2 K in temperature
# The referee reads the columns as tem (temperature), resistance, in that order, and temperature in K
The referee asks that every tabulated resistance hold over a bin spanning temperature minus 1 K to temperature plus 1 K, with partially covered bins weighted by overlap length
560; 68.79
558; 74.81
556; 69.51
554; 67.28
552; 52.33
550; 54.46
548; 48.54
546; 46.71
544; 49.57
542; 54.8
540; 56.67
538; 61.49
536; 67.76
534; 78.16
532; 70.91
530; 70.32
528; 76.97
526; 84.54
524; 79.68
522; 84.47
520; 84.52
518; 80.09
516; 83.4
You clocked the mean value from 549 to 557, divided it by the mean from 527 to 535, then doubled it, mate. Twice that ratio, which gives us 1.64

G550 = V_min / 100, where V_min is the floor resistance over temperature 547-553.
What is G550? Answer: 0.49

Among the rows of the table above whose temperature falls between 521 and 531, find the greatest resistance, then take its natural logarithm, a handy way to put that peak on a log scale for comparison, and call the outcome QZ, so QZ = 4.44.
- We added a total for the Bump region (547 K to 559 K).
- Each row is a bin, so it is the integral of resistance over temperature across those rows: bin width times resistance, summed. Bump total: 734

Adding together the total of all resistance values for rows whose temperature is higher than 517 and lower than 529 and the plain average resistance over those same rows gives 572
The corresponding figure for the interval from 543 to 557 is 444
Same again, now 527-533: 291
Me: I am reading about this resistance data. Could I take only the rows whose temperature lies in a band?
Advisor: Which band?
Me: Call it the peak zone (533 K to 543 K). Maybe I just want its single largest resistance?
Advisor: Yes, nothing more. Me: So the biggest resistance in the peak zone 78.16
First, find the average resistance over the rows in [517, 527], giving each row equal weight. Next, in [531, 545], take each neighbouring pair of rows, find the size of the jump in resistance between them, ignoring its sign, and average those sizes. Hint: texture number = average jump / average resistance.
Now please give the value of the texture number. 0.072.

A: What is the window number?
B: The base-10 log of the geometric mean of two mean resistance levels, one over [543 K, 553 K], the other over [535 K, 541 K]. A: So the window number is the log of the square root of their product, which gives 1.75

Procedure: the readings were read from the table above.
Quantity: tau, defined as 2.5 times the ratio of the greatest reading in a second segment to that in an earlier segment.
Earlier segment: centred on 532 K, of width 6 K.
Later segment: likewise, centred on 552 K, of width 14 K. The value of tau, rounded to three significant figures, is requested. 2.39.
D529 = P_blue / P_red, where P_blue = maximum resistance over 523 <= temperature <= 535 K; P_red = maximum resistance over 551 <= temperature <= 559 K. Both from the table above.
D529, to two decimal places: 1.13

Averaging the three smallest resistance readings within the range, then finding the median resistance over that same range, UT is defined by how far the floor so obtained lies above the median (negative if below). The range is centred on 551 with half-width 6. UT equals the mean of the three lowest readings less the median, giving -4.2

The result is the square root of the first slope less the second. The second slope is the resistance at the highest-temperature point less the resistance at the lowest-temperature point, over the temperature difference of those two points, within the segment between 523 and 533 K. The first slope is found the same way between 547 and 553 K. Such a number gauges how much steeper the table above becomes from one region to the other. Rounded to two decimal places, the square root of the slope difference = 1.43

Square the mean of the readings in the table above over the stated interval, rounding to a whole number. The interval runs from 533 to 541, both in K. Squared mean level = 4359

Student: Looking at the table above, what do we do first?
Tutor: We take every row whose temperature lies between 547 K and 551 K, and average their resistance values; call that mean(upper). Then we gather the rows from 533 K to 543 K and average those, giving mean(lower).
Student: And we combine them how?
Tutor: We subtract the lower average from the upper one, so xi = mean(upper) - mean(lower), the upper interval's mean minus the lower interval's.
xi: -12.3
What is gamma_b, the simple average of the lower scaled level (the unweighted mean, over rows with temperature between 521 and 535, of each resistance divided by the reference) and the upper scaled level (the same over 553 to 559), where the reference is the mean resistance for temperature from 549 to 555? 1.28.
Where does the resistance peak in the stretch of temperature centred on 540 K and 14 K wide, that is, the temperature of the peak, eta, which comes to 534 K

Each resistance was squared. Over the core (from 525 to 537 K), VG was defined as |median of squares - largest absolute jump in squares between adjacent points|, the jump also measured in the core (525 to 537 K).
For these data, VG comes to 3959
